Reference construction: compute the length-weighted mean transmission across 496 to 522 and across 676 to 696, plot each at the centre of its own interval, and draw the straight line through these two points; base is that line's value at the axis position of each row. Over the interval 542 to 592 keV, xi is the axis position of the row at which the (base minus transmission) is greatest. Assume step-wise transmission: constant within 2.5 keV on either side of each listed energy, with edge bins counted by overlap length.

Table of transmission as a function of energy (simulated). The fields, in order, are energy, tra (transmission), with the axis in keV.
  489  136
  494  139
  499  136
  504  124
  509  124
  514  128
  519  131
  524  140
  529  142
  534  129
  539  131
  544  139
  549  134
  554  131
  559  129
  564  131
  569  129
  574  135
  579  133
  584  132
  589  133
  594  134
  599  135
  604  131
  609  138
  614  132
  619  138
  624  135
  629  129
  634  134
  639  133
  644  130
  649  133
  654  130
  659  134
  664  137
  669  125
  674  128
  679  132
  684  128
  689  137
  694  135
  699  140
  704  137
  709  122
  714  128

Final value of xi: 569 keV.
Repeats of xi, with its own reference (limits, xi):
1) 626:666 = 629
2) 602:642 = 629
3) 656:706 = 669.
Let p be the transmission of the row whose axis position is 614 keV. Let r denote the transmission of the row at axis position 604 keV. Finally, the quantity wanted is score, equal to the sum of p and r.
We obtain 263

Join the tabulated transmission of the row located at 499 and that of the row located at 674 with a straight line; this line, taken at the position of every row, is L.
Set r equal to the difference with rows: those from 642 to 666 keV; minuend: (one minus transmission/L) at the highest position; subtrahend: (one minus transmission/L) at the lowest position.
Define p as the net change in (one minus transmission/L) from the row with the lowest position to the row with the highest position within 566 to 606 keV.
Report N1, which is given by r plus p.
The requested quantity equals -0.09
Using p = -0.027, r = -0.062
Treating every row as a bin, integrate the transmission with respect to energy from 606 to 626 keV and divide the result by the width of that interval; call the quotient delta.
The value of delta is 136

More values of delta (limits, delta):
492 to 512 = 130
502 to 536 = 131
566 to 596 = 133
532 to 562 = 132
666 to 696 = 131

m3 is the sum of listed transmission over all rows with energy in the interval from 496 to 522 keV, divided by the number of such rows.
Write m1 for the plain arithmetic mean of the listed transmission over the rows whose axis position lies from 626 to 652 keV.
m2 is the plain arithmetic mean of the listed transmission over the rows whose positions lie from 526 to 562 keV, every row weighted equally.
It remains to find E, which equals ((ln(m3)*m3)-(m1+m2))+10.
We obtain 369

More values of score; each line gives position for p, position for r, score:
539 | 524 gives 271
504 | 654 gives 254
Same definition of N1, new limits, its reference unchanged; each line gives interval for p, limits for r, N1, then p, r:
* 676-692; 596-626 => -0.05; -0.043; -0.009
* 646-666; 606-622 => -0.04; -0.037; -0.004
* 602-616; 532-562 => -0.02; -0.011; -0.008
